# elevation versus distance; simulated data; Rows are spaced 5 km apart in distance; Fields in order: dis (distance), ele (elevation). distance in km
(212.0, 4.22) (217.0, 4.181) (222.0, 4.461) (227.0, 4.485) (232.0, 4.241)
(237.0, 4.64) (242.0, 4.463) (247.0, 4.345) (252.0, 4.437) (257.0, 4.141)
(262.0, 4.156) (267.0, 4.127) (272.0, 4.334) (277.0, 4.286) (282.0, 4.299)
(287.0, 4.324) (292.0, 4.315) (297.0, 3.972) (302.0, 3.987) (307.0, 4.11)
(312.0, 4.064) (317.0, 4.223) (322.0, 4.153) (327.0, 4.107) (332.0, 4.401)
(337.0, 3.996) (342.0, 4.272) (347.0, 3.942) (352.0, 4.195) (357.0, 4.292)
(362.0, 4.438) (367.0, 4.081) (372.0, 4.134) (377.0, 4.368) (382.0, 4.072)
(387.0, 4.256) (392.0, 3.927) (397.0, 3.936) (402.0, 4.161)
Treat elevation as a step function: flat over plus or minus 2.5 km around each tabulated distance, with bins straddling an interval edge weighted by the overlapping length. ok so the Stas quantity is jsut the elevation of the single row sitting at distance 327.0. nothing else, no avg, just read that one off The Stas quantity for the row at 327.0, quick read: 4.107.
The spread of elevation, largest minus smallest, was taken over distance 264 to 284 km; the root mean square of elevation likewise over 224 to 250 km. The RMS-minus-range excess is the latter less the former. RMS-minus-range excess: 4.23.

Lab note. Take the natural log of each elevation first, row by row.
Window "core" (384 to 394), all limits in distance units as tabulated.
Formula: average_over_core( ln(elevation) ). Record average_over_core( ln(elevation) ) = 1.41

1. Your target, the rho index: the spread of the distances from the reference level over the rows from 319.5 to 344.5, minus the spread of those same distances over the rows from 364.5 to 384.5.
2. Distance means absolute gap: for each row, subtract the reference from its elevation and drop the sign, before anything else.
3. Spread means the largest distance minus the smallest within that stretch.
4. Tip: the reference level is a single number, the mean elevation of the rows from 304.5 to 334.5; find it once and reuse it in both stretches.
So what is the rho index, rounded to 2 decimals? 0.05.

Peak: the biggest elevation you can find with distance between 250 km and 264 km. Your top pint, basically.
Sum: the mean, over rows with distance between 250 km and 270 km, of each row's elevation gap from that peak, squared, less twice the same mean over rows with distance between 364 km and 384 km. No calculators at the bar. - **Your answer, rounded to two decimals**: -0.11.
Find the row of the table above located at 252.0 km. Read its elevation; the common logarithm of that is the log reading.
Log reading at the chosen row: 0.647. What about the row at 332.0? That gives 0.644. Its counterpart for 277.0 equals 0.632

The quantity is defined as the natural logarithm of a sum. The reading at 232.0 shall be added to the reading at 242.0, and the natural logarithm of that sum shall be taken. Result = 2.16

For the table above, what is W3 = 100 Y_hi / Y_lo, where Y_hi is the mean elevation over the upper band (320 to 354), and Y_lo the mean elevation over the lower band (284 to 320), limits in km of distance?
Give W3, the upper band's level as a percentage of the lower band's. 100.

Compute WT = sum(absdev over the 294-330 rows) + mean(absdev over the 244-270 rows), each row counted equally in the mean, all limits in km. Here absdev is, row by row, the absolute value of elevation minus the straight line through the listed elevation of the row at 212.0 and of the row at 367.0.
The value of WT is 0.66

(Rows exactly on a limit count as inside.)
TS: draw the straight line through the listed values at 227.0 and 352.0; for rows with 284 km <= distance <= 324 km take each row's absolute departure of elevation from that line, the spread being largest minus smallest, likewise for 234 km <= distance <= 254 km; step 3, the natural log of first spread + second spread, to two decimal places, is -0.69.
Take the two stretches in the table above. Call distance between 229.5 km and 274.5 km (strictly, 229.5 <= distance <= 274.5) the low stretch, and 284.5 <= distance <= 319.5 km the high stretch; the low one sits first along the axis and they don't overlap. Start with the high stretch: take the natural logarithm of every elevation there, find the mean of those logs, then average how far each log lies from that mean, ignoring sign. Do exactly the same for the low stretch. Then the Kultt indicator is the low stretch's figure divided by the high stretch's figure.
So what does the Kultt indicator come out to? 1.1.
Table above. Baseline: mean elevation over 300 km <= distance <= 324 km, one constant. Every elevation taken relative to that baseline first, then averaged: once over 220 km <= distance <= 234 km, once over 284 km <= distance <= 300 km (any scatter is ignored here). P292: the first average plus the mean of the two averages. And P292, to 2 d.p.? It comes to 0.48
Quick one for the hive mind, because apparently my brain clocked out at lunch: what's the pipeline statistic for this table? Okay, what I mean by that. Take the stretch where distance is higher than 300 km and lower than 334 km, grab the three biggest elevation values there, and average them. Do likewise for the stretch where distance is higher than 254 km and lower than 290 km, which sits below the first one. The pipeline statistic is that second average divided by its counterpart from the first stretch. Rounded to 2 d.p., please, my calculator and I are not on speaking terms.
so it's 1.01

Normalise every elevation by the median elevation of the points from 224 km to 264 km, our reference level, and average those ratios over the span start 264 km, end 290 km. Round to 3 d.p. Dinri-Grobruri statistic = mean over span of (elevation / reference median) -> 0.973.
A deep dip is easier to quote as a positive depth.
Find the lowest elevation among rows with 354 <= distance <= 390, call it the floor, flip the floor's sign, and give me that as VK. -4.07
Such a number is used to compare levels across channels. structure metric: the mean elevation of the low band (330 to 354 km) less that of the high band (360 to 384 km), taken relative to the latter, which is -0.01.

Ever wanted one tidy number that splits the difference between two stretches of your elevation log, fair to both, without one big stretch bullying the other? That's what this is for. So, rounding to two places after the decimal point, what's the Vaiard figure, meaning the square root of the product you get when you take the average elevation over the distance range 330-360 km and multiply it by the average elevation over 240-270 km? 4.23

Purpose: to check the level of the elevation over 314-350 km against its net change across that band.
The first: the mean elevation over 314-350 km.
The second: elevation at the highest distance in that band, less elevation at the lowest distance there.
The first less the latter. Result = 4.44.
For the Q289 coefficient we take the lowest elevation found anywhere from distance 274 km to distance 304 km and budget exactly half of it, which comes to 1.99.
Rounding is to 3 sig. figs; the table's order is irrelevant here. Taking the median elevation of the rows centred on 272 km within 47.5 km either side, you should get 4.29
